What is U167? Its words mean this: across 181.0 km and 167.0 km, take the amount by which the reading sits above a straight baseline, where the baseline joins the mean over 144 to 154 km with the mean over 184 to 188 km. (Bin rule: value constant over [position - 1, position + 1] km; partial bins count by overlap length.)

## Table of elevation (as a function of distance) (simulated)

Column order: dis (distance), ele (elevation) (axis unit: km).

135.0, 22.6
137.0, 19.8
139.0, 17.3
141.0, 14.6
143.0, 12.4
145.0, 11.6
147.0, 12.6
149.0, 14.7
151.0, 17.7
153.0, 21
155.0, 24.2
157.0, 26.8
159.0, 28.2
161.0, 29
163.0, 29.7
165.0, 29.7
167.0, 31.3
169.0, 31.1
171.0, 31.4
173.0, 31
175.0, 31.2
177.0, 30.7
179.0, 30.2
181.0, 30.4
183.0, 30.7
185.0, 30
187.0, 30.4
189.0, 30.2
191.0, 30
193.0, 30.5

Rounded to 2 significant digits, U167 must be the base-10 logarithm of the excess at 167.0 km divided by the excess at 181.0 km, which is 0.60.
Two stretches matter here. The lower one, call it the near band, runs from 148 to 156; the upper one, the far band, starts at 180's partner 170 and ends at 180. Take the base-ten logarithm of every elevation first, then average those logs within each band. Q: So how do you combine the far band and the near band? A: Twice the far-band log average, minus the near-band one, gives 1.70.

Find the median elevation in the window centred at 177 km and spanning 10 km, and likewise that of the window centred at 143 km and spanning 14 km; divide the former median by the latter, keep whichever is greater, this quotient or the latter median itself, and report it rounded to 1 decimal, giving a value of 14.6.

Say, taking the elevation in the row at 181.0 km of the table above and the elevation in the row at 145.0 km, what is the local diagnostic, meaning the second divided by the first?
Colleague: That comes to 0.38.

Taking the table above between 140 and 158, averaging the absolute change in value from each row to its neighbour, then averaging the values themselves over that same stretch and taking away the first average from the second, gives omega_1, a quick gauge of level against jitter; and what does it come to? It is 15.0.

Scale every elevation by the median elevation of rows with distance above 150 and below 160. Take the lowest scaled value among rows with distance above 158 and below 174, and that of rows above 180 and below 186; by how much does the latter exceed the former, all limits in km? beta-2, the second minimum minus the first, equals 0.1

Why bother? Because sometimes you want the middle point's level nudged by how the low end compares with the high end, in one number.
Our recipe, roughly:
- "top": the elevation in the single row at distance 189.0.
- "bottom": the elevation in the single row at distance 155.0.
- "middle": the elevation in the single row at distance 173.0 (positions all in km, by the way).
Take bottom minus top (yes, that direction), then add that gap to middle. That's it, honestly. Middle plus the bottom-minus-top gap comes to 25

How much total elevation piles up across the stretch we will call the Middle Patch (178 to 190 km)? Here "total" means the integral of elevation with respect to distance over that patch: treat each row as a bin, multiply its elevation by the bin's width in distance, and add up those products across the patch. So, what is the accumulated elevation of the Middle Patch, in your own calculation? 364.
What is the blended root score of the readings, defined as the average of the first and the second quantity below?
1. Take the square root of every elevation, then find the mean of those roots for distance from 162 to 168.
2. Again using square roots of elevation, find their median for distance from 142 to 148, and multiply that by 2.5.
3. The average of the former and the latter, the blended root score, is 7.2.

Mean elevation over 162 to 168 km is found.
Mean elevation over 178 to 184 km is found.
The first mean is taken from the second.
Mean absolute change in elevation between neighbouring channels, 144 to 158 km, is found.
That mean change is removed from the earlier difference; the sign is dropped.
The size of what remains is 2.3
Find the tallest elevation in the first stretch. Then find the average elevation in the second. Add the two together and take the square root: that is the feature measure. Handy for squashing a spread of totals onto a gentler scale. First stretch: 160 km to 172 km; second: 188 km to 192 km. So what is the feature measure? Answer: 7.8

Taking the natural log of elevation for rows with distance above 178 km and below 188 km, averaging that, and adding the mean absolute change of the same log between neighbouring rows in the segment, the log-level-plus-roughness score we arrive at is 3.426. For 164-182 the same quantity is 3.443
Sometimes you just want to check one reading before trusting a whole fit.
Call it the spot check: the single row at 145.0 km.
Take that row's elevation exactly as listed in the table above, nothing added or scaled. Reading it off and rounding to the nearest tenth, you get 11.6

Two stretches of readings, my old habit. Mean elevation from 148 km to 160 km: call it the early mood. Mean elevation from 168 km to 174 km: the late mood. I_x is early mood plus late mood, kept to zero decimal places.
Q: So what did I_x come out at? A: 53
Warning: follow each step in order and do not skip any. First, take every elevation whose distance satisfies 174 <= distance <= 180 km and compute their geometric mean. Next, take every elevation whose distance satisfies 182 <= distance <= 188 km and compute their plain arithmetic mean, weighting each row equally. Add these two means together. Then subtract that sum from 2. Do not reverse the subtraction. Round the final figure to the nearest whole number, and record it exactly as -59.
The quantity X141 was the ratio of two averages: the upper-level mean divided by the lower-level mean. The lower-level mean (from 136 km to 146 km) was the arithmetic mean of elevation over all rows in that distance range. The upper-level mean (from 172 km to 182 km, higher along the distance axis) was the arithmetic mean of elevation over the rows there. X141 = 2.03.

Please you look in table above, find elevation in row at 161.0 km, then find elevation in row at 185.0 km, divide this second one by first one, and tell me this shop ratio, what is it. 1.03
